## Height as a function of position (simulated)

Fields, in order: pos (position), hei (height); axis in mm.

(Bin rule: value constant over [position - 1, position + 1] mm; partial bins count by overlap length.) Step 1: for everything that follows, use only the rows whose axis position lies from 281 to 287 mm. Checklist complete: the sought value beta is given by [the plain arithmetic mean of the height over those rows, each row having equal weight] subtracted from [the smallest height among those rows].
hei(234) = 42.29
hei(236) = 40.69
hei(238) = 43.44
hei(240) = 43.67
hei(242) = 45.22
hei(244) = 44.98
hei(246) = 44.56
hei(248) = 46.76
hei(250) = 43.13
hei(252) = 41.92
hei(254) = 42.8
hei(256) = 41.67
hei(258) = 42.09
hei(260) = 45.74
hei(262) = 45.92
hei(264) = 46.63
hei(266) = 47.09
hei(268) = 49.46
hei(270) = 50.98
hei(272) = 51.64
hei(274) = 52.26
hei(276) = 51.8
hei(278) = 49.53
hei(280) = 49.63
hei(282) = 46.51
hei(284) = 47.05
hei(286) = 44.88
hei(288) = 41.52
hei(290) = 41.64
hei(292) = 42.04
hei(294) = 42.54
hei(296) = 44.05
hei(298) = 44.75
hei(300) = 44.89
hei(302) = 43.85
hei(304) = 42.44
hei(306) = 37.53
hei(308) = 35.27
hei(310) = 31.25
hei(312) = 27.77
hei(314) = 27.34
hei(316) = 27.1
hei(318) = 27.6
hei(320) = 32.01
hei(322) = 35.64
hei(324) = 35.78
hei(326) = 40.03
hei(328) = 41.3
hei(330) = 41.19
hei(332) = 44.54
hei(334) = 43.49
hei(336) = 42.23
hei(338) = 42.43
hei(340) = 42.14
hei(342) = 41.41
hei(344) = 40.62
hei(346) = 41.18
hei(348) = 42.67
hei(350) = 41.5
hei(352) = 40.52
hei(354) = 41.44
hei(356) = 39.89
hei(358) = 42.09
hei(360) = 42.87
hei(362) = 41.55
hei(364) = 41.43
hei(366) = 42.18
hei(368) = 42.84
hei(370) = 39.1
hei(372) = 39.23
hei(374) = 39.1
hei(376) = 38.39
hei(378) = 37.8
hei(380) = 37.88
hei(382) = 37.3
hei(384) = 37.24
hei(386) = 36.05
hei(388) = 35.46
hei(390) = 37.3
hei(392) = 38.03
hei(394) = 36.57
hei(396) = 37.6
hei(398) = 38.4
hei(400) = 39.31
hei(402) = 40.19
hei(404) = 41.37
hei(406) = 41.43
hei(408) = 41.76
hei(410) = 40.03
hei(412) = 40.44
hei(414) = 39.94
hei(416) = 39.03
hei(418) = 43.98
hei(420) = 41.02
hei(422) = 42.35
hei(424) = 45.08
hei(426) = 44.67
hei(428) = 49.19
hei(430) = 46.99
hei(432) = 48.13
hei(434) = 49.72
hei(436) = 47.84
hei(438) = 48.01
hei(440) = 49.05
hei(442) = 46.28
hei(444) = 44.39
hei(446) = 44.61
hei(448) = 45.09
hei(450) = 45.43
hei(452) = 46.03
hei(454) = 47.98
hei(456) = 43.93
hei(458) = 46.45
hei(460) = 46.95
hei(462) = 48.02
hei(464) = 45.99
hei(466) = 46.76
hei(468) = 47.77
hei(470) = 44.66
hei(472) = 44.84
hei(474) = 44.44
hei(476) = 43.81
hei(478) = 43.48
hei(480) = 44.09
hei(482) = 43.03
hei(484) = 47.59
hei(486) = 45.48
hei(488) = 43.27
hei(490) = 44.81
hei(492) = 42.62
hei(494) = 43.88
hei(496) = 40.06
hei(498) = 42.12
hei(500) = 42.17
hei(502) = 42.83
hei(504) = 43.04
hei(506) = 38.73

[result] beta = -1.3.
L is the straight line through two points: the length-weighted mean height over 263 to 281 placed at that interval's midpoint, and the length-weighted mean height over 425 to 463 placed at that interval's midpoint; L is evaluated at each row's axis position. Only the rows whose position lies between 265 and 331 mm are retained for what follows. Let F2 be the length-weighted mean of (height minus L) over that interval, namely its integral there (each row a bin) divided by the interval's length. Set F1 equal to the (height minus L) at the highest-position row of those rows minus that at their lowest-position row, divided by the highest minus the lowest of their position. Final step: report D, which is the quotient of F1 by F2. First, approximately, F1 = -0.07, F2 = -8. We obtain 0.009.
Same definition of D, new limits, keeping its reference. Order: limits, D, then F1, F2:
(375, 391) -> 0.006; -0.06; -11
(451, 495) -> 0.034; -0.03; -1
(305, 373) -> -0.004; 0.04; -10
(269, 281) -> -0.103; -0.12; 1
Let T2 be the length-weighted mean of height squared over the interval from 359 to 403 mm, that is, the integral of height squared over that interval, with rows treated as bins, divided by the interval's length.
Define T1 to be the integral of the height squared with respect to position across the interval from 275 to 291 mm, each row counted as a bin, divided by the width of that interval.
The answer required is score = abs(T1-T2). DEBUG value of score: 663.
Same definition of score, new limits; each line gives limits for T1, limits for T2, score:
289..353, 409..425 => 172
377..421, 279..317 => 130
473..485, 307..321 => 1080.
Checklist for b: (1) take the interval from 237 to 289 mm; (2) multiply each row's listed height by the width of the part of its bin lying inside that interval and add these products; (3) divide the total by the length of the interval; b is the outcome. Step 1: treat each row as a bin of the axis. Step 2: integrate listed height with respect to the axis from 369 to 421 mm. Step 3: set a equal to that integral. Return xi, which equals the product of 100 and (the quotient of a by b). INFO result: 4391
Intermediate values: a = 2028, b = 46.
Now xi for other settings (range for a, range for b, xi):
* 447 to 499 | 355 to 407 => 5954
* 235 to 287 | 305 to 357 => 6343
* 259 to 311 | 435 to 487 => 5108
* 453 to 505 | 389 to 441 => 5447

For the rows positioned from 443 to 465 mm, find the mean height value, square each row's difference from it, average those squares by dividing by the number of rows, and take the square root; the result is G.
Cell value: 1.3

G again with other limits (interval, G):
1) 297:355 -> 5.6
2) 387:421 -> 2.1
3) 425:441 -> 1.5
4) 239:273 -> 2.9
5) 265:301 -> 3.6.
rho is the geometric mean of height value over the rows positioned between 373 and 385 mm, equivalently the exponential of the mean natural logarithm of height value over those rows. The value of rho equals 37.9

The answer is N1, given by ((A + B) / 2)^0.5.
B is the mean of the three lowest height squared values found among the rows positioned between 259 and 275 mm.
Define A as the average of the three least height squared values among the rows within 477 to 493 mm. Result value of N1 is 44.6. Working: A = 1847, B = 2125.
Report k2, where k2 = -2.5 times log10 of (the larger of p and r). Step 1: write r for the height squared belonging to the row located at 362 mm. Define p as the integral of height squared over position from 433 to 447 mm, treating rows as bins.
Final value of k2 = -11.2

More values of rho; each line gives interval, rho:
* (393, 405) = 38.9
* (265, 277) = 50.5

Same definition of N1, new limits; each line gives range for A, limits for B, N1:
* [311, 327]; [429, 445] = 37.8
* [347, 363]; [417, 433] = 41.6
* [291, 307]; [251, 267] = 41.3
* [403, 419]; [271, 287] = 43.0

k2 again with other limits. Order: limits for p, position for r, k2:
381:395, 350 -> -10.7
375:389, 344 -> -10.7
